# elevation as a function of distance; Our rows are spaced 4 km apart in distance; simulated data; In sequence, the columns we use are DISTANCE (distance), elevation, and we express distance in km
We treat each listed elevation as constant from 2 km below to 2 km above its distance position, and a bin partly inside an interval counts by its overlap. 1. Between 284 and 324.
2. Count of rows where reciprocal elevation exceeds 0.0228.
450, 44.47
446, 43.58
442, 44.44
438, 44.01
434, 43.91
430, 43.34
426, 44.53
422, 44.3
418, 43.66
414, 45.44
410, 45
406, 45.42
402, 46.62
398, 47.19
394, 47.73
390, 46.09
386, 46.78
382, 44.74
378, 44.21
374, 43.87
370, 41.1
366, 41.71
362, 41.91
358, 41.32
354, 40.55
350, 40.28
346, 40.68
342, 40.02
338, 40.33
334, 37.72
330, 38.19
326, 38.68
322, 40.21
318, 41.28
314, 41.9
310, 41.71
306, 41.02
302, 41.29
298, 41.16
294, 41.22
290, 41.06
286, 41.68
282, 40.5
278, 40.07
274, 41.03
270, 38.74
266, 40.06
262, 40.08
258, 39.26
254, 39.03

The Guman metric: 10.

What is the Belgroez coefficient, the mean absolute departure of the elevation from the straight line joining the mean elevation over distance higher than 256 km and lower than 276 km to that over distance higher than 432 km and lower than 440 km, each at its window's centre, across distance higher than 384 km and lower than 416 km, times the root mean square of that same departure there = 10.8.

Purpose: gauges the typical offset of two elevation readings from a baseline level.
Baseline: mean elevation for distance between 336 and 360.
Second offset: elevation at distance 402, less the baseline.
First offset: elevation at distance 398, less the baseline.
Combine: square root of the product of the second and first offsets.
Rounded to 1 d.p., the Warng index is 6.4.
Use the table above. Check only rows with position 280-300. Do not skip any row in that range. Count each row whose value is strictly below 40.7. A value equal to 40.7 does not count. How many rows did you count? 1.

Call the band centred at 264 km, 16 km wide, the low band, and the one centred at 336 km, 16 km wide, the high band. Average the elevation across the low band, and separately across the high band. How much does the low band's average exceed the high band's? 0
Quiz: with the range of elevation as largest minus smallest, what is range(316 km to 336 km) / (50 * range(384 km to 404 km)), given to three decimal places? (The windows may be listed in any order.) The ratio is 0.043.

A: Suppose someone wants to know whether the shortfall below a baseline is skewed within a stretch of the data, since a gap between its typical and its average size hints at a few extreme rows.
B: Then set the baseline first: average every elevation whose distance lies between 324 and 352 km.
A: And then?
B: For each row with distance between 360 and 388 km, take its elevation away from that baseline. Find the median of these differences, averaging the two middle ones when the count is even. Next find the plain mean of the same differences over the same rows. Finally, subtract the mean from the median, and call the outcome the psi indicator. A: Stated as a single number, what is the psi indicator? -0.4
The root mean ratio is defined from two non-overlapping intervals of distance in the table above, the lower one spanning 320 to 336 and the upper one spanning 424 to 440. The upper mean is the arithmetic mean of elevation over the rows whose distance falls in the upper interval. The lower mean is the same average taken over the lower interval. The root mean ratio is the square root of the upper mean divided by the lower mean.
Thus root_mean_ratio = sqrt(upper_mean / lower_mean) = 1.07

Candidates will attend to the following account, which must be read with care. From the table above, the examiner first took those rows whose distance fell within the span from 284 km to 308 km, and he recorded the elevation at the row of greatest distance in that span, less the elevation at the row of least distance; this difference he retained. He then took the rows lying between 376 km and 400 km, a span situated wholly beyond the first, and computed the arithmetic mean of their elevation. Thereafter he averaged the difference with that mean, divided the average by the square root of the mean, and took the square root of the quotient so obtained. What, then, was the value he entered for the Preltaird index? 1.83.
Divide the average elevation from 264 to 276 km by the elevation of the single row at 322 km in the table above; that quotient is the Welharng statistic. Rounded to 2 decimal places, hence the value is 0.99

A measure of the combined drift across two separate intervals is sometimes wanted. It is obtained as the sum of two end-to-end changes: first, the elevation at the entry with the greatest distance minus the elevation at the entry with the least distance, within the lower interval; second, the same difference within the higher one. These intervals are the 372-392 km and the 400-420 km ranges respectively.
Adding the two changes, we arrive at -1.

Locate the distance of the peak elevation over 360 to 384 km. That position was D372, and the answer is 382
